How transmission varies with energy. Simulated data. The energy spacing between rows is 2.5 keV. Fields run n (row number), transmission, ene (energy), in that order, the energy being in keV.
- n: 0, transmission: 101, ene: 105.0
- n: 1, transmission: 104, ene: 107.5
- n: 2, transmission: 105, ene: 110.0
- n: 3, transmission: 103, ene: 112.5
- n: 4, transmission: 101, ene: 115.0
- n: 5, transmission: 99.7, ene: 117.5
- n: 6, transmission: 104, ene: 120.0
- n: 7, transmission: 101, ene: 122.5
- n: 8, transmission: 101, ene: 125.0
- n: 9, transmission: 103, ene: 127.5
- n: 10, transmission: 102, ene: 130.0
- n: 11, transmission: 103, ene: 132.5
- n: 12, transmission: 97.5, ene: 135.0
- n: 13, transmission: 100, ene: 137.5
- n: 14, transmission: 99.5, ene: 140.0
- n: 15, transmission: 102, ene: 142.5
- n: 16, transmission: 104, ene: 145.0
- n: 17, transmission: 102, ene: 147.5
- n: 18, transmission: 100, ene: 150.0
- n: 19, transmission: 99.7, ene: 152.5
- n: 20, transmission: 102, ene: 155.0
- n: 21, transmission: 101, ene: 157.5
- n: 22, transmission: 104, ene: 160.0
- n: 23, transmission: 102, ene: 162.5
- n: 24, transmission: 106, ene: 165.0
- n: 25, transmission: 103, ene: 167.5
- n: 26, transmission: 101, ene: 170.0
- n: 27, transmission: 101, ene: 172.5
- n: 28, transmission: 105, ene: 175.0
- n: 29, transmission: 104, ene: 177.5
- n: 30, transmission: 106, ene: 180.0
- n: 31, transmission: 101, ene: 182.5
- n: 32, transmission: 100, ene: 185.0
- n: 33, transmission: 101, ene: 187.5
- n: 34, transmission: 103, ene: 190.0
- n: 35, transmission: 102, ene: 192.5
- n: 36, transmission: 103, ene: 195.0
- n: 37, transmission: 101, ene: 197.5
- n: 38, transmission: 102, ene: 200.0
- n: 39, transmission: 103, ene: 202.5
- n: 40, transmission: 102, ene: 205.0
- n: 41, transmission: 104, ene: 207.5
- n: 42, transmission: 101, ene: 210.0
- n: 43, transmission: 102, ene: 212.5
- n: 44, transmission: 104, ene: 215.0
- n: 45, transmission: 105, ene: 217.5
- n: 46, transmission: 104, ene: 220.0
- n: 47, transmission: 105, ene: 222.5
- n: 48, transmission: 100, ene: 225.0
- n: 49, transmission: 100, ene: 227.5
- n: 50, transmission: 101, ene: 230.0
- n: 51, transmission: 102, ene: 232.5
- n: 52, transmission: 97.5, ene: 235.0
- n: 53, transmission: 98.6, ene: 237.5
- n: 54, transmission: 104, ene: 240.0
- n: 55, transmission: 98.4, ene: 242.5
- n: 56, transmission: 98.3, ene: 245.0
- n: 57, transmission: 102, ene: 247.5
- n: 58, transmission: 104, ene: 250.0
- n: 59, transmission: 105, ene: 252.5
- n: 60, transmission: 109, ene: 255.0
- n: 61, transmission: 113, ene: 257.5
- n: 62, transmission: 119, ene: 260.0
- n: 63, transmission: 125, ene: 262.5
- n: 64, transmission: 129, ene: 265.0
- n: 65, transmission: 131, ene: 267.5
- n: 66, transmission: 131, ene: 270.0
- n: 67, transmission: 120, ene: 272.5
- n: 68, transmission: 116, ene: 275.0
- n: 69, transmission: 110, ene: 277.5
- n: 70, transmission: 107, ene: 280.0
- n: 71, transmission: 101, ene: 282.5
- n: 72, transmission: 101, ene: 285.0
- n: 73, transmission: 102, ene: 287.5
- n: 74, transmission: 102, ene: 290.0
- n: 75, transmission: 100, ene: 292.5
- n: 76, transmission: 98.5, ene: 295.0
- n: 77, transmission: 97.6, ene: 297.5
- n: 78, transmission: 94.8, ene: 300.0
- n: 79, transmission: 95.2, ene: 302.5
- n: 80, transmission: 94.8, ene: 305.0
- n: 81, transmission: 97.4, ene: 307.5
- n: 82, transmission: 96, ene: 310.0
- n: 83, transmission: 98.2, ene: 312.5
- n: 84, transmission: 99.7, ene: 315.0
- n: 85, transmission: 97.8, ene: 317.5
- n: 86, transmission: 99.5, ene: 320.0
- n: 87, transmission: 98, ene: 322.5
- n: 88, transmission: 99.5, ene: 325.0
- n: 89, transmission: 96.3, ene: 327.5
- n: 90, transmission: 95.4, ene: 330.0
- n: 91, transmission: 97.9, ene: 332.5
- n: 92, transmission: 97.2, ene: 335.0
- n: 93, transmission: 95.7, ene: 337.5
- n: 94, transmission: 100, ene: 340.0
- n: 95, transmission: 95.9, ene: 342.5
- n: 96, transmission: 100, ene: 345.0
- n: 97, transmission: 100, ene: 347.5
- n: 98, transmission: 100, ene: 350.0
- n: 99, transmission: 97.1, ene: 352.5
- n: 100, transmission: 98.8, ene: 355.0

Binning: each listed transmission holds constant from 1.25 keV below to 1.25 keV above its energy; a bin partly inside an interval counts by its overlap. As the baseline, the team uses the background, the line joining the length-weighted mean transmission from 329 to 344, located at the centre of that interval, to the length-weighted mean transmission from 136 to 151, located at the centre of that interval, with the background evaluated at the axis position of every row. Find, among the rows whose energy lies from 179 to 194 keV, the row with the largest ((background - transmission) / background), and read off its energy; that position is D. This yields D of 185.0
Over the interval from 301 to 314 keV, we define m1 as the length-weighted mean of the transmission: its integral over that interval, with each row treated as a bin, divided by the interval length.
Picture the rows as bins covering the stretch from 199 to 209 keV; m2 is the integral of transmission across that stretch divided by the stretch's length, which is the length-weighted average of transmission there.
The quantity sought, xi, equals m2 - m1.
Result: 6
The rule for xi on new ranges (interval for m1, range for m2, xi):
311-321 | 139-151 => 3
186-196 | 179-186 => 0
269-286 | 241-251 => -12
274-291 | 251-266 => 11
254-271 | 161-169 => -19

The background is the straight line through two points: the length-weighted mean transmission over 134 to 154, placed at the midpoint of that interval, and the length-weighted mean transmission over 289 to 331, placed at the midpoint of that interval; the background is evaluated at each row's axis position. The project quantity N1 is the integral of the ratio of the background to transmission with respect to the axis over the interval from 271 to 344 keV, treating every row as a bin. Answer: 71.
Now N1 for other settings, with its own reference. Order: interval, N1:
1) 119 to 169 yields 49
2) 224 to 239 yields 15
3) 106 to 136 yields 30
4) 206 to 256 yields 49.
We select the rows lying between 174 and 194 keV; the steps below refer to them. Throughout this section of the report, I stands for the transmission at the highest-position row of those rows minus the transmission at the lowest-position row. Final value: -3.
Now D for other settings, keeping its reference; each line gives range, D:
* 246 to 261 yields 247.5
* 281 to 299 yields 297.5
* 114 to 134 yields 117.5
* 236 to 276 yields 245.0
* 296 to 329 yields 300.0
